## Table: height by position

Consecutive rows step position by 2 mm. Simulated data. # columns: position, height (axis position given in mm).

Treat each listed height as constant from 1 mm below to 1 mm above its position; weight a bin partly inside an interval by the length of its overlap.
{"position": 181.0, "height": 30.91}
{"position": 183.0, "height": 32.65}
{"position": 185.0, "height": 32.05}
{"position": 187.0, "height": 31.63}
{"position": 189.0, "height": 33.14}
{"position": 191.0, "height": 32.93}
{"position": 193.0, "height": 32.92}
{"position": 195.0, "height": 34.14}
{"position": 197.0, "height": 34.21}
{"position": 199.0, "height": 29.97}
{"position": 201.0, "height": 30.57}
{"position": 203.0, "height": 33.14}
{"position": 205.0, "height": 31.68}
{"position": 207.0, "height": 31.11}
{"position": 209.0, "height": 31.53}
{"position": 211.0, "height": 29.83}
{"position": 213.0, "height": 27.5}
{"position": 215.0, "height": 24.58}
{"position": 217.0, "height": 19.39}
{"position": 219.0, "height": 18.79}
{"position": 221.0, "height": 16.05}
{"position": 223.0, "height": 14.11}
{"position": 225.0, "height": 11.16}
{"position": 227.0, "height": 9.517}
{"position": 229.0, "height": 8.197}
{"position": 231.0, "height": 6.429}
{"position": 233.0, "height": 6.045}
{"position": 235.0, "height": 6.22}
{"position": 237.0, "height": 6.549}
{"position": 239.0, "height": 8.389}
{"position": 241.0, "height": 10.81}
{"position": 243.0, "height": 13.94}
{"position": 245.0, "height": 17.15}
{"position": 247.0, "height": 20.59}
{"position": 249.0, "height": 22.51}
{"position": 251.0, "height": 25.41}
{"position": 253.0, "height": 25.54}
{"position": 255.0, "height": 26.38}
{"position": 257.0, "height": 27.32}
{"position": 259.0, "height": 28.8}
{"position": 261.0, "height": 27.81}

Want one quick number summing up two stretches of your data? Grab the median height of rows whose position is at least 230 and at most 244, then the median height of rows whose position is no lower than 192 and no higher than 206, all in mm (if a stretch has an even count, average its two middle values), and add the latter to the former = 39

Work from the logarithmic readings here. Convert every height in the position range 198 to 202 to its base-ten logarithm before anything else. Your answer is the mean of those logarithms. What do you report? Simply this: 1.48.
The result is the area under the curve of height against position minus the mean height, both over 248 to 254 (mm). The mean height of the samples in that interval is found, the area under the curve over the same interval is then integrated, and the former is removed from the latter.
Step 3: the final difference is 122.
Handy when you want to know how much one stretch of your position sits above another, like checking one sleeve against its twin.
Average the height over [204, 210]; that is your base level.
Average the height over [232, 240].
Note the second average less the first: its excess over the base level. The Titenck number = -24.6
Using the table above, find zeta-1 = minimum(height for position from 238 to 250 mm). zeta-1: 8.389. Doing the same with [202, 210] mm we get 31.11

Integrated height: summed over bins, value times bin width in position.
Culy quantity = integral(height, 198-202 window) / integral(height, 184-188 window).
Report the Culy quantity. 1.0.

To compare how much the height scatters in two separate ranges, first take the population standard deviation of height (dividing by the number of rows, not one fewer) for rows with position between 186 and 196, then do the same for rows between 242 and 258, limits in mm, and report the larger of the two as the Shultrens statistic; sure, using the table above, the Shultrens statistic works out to 4.5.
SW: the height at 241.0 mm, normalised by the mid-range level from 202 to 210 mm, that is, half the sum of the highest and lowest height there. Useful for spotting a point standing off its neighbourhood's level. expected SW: 0.3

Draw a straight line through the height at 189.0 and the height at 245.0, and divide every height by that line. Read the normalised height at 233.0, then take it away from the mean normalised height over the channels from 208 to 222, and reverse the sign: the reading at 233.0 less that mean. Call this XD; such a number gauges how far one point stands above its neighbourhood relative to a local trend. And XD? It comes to -0.6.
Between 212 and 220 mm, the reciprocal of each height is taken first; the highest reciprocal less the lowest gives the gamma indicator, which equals 0.017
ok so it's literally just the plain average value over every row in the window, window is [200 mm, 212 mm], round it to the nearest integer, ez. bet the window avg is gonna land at 31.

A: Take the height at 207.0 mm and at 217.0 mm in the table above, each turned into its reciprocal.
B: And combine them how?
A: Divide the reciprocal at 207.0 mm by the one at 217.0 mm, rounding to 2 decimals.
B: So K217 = 0.62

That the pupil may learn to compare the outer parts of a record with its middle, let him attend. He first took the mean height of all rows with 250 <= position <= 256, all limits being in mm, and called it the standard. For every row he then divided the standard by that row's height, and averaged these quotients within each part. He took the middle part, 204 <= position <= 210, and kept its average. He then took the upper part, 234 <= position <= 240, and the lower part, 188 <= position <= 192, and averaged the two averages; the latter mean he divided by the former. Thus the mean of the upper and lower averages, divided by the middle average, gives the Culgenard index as 2.7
